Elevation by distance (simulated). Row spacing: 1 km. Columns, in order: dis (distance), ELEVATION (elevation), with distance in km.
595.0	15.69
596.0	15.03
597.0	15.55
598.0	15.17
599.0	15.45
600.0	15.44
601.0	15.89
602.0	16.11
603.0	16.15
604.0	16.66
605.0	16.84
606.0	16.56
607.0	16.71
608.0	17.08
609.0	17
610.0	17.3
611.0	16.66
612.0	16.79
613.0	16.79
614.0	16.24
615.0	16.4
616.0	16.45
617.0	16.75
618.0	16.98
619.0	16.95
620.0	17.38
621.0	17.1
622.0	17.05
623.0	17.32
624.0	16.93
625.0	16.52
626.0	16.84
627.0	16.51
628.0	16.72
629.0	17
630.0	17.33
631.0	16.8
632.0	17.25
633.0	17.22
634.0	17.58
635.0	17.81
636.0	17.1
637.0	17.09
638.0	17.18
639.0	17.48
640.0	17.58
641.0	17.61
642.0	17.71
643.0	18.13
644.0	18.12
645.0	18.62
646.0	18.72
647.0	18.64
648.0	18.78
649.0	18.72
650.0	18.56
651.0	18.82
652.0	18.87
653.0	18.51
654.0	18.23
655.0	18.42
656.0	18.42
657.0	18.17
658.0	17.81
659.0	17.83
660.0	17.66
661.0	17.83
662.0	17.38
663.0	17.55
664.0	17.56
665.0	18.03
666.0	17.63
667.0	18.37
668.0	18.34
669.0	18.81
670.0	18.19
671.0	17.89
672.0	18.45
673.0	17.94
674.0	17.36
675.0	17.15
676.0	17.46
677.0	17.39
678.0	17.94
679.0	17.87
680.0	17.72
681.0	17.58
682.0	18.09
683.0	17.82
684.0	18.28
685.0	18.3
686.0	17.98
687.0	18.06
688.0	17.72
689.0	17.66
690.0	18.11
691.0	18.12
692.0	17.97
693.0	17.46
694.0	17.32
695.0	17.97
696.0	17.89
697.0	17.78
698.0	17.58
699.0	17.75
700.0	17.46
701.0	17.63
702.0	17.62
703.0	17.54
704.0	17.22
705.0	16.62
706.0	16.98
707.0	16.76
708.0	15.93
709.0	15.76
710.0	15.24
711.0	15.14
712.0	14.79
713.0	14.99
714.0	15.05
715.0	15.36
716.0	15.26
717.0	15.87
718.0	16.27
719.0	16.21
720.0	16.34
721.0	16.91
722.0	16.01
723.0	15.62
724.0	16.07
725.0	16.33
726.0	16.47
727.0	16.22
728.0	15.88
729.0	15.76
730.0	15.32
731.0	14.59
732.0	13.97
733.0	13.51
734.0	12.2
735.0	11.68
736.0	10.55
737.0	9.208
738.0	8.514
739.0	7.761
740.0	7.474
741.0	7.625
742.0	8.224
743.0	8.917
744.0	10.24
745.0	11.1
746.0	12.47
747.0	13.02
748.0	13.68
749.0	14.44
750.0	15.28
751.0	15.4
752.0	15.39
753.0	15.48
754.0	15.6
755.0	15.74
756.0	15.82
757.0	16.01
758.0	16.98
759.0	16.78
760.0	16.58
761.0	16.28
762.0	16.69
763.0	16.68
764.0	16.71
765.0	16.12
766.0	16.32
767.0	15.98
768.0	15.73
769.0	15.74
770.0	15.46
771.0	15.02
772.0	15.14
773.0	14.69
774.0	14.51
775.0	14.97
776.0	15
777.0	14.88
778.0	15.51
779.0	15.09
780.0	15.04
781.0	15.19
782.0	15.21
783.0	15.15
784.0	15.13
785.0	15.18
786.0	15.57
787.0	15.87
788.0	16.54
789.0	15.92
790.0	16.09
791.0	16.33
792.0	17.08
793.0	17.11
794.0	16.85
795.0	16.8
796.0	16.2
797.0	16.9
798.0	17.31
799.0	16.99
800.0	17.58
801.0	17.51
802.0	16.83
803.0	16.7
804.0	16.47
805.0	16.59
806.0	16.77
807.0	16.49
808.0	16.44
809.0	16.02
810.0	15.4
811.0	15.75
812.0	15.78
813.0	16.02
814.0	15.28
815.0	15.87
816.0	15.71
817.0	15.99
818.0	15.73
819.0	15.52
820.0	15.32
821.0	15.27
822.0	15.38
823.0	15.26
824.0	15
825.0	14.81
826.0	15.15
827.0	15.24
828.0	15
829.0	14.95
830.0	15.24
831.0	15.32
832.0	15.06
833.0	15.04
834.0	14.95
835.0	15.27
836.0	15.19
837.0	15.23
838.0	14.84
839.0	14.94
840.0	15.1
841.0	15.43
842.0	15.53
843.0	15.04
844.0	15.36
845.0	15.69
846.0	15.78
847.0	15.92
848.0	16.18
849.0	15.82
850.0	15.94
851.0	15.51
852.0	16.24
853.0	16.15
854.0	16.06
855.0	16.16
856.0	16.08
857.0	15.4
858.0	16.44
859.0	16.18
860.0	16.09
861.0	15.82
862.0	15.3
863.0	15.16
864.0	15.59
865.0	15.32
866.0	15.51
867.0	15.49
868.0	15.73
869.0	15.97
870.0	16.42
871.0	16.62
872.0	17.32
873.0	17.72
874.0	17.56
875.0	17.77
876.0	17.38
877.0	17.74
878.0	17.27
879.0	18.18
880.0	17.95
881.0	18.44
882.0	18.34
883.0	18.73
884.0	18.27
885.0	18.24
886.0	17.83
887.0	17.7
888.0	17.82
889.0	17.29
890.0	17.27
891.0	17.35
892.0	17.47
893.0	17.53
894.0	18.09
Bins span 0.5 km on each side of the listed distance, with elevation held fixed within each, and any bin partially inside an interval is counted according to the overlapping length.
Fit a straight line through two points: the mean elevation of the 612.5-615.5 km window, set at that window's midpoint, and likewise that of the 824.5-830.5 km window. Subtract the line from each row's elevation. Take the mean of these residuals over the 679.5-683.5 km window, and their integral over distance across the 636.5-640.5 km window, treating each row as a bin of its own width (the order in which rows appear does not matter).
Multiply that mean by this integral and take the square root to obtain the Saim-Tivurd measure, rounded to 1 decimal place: 2.7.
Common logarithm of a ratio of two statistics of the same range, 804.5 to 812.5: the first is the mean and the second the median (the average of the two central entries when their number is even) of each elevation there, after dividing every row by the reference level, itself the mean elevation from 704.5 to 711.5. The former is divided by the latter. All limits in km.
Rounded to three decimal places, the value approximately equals -0.002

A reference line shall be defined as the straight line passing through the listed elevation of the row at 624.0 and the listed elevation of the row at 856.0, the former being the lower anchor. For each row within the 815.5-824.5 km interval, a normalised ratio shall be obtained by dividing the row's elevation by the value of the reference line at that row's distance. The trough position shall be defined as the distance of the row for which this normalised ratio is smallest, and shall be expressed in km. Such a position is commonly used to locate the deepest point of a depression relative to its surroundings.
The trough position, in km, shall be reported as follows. 824.0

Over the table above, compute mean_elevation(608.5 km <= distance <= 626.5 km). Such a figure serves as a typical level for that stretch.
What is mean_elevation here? 16.9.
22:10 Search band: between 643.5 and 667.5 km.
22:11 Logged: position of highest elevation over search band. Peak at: 652.0 km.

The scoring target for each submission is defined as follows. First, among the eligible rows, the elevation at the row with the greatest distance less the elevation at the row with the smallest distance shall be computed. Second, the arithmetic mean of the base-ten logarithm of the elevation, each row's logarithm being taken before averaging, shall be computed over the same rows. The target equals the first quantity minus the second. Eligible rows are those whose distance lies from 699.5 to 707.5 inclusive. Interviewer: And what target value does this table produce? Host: -1.9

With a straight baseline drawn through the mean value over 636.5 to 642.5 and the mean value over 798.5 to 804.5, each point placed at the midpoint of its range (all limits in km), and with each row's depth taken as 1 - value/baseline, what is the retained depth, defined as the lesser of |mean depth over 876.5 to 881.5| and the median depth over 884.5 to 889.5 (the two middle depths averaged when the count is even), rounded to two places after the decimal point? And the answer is -0.06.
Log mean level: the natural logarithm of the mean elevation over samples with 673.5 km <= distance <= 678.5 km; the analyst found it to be 2.86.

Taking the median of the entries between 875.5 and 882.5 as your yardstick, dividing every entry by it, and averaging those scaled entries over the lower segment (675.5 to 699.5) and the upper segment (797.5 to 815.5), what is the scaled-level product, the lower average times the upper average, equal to 0.91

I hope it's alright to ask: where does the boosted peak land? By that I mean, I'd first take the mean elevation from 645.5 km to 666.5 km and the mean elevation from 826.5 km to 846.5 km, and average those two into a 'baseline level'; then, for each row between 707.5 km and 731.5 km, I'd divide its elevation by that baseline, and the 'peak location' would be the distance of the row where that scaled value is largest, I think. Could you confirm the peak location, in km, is 721.0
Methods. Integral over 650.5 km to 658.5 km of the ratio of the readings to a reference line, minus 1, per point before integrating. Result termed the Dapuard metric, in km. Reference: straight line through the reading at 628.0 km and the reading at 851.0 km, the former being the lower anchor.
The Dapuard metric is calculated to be 0.88 km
